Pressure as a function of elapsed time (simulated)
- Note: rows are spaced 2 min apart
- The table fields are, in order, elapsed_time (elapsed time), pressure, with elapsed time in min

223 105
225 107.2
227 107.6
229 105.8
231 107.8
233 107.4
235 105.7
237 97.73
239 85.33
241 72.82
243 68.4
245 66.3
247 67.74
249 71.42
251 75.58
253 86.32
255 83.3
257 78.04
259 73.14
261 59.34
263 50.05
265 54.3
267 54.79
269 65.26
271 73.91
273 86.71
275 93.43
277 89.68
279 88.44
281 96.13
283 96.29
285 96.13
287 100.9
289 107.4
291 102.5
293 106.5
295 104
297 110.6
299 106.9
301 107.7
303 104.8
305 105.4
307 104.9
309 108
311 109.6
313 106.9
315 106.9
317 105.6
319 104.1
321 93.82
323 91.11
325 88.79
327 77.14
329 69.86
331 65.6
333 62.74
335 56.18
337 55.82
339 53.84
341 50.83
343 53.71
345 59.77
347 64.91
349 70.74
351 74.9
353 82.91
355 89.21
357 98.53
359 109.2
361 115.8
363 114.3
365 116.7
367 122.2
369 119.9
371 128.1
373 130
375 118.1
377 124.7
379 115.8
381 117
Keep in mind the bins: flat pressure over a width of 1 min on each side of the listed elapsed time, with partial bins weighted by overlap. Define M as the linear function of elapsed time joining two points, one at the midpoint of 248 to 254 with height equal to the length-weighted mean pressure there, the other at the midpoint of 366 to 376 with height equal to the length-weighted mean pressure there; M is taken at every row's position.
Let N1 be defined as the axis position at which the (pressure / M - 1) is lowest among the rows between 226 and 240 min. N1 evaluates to 239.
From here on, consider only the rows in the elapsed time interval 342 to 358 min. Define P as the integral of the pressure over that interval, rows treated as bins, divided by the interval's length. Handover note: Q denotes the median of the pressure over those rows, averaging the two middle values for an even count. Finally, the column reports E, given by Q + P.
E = 147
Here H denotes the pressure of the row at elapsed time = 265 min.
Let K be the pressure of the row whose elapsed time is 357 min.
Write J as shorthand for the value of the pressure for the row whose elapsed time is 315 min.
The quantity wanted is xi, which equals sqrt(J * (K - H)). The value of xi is 69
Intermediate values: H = 54.3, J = 106.9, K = 98.53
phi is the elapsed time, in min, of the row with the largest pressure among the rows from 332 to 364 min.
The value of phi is 361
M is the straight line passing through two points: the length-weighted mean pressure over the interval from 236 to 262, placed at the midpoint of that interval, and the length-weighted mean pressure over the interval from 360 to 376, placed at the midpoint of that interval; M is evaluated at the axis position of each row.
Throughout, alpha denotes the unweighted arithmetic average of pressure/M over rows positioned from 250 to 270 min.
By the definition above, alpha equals 0.85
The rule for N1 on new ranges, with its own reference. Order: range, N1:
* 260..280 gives 263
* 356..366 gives 357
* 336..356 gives 341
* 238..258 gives 245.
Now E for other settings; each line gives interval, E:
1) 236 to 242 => 171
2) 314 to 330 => 185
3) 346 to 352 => 141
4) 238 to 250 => 142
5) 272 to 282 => 181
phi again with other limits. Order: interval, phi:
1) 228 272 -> 231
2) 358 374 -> 373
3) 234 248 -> 235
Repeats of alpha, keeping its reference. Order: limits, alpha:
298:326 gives 1.04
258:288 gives 0.92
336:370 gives 0.74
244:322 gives 1.01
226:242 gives 1.41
